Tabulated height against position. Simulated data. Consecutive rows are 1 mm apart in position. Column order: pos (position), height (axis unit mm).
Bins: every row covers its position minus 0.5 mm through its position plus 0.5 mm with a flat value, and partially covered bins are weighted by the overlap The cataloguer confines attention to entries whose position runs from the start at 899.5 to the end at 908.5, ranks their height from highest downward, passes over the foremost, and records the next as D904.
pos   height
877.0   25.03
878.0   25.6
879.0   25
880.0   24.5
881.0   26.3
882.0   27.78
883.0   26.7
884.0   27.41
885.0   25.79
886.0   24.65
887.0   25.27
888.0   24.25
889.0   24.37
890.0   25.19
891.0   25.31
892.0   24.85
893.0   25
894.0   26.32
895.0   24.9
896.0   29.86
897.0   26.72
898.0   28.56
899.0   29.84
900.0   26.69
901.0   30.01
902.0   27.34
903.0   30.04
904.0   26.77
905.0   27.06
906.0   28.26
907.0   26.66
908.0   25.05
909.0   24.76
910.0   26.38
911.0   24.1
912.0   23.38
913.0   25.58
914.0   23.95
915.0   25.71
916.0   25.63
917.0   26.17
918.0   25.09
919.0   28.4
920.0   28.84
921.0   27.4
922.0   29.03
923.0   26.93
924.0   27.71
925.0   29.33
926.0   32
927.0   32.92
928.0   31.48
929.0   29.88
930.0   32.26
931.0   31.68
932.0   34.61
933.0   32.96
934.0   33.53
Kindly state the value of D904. 30.01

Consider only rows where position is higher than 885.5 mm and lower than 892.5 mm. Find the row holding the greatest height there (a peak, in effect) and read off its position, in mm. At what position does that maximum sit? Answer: 891.0 mm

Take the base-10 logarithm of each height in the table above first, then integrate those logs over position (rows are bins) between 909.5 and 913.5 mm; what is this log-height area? 5.58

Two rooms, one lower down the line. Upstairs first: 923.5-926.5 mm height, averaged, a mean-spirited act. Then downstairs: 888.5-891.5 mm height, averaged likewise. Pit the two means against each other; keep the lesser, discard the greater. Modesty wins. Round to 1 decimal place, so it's 25.0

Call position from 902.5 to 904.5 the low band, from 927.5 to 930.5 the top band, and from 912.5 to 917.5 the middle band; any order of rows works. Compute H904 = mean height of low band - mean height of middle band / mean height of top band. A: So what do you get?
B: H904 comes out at 27.6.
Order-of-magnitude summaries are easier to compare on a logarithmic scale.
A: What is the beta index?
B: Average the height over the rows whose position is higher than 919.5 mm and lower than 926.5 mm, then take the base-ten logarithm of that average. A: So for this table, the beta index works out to 1.46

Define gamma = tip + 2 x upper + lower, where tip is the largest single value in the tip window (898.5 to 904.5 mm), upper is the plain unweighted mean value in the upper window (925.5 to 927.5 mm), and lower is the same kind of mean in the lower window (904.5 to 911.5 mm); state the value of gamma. 121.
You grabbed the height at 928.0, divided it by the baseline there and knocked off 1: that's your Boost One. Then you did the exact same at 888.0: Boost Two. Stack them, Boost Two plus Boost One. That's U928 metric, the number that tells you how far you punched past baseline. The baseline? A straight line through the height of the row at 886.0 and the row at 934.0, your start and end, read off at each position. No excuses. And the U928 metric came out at -0.060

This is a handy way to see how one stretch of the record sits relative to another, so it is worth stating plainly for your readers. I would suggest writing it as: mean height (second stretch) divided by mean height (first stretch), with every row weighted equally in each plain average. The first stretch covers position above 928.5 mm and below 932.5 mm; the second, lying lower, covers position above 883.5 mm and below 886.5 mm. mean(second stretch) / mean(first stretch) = 0.81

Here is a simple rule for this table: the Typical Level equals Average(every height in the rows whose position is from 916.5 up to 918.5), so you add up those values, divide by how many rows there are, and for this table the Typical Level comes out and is 25.6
